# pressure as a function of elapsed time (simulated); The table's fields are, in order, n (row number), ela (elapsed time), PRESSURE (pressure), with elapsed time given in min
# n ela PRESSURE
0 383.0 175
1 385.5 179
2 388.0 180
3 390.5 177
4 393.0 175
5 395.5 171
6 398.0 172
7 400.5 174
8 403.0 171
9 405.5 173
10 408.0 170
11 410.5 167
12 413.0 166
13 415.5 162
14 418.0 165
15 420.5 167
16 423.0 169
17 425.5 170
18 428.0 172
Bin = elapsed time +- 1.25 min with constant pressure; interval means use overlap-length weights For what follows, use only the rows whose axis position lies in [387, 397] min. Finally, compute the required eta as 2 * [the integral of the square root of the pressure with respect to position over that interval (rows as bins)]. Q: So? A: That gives 265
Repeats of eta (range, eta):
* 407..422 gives 387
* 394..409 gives 393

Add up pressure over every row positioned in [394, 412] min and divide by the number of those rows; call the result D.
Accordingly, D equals 171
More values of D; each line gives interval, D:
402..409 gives 171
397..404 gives 172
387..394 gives 177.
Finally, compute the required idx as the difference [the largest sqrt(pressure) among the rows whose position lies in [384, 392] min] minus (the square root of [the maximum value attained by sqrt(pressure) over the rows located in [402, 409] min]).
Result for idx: 9.79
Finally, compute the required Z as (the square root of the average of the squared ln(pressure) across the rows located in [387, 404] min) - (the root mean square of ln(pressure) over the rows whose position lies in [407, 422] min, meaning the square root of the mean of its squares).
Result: 0.048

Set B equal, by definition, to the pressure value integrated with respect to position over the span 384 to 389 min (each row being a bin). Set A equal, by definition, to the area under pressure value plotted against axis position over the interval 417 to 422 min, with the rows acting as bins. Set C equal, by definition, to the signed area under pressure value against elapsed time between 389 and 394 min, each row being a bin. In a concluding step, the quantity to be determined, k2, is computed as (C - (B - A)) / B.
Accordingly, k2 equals 0.91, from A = 831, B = 896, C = 881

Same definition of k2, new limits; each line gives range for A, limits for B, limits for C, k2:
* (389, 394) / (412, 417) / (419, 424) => 1.10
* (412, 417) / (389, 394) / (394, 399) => 0.90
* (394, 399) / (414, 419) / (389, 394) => 1.13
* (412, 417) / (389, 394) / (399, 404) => 0.91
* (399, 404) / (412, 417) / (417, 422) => 1.07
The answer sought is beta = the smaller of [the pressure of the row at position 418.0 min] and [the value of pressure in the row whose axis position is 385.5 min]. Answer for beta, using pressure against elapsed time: 165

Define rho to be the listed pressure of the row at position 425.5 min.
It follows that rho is 170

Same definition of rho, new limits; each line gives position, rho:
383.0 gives 175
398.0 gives 172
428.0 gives 172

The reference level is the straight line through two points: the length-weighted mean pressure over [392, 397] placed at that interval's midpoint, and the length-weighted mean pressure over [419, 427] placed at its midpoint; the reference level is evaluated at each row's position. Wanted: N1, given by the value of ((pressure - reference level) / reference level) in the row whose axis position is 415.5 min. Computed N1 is -0.046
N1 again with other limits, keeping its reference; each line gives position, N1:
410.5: -0.021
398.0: -0.002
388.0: 0.036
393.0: 0.011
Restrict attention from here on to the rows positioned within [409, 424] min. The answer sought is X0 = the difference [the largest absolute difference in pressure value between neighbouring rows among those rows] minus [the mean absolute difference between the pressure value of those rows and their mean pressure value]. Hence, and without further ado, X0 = 2.3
